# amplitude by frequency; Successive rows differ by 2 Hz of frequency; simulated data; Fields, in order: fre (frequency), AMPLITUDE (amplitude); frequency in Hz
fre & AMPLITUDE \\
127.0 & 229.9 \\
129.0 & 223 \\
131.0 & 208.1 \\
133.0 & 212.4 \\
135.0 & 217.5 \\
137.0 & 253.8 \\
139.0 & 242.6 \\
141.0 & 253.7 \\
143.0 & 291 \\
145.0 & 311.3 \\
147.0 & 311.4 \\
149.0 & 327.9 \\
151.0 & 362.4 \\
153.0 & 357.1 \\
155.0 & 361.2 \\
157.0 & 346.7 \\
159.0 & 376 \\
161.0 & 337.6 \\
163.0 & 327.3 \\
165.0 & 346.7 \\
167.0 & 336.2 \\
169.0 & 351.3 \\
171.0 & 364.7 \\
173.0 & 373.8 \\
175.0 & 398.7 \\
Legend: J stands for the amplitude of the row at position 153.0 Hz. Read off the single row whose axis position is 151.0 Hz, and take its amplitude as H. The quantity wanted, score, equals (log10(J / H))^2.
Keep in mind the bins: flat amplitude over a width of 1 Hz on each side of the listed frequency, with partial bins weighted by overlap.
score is 0.000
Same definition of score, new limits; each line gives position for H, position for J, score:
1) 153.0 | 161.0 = 0.001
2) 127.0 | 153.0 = 0.037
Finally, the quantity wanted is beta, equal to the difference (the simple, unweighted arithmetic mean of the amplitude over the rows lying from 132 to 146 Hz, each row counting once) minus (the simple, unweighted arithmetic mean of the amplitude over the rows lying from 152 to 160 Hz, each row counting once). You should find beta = -106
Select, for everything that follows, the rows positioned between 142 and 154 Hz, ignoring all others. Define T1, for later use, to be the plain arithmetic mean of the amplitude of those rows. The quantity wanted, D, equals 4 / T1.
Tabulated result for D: 0.0122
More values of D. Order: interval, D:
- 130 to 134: 0.0190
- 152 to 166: 0.0114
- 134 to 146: 0.0153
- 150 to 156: 0.0111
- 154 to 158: 0.0113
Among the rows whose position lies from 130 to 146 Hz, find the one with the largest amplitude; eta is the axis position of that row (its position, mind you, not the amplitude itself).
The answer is 145.0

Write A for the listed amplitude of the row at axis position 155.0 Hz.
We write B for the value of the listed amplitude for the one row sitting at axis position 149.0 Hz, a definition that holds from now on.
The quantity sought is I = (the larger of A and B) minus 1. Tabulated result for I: 360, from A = 361.2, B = 327.9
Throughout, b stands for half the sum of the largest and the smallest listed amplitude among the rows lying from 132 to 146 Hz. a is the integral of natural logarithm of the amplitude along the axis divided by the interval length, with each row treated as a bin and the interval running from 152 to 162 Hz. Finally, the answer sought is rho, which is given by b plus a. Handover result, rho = 268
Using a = 5.87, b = 262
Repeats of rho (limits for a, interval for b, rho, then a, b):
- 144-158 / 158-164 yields 357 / 5.83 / 352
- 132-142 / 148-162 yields 357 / 5.46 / 352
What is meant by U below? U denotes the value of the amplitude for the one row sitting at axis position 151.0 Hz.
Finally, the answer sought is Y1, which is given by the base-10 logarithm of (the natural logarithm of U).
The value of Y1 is 0.770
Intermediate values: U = 362.4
